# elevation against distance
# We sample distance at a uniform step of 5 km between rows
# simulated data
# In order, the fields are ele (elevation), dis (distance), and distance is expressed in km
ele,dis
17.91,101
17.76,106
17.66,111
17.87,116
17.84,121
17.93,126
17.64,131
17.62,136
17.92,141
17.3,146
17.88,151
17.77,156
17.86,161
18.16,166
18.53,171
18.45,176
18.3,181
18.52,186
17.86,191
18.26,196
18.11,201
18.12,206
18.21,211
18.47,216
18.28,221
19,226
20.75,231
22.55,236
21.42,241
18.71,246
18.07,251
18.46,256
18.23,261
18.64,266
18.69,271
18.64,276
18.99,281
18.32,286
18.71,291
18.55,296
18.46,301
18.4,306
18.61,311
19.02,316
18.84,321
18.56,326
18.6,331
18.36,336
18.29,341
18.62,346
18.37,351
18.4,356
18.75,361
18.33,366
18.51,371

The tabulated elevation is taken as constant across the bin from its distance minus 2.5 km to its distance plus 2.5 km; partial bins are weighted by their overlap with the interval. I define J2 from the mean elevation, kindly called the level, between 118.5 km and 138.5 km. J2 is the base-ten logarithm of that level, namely 1.25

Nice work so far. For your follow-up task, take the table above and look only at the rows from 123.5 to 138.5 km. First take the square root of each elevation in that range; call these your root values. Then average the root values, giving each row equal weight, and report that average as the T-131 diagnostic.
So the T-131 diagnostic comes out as 4.21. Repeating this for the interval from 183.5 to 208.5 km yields 4.26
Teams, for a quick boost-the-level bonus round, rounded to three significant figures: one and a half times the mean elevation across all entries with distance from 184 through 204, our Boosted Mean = 27.3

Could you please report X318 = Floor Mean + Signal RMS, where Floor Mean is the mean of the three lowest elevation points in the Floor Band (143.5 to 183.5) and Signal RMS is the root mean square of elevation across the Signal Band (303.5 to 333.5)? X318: 36.32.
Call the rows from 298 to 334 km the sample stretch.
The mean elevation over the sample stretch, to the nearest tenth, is 18.6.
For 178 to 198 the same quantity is 18.2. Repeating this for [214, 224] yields 18.4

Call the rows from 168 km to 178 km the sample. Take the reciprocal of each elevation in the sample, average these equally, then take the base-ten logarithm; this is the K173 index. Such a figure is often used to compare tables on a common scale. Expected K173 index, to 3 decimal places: -1.267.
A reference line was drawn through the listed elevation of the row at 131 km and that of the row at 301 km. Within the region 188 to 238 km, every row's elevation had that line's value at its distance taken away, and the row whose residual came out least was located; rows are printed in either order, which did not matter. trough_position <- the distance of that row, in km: 191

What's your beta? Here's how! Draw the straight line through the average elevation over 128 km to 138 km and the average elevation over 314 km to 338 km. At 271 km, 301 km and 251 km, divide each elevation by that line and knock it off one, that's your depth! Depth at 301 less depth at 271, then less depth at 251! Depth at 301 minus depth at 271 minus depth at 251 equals 0.010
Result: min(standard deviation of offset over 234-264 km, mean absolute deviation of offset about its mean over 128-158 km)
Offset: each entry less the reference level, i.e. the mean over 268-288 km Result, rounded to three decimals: 0.168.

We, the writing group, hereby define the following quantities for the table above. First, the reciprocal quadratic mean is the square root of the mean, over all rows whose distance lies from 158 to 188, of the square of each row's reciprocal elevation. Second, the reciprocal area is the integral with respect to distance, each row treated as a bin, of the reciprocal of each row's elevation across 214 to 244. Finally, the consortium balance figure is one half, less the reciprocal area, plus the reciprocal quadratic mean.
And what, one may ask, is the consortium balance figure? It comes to -0.95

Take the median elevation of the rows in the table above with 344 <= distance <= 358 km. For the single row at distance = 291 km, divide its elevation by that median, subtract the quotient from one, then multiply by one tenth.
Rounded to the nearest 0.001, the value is -0.002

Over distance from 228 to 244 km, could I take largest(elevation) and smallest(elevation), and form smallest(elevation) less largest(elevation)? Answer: -1.8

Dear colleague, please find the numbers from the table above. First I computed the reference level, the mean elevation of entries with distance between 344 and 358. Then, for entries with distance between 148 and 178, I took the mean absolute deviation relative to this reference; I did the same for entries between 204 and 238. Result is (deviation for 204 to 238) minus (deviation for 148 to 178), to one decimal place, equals 0.7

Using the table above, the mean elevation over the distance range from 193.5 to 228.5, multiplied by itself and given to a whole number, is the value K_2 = 337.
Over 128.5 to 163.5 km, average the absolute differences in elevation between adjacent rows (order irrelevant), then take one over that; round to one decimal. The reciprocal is 3.5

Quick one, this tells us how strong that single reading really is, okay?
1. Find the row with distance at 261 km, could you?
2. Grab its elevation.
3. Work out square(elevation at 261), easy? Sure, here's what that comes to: 332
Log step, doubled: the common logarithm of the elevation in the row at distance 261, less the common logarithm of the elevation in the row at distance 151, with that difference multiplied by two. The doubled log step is 0.017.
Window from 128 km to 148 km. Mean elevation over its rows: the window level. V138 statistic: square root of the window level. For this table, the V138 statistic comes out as 4.20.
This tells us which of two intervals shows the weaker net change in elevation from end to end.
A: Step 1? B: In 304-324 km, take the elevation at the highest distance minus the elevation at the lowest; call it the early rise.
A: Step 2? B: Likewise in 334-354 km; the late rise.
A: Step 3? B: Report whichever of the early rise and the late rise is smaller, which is 0.0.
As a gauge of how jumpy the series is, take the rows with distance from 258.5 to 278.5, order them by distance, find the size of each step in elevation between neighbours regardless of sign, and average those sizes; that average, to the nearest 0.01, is 0.17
